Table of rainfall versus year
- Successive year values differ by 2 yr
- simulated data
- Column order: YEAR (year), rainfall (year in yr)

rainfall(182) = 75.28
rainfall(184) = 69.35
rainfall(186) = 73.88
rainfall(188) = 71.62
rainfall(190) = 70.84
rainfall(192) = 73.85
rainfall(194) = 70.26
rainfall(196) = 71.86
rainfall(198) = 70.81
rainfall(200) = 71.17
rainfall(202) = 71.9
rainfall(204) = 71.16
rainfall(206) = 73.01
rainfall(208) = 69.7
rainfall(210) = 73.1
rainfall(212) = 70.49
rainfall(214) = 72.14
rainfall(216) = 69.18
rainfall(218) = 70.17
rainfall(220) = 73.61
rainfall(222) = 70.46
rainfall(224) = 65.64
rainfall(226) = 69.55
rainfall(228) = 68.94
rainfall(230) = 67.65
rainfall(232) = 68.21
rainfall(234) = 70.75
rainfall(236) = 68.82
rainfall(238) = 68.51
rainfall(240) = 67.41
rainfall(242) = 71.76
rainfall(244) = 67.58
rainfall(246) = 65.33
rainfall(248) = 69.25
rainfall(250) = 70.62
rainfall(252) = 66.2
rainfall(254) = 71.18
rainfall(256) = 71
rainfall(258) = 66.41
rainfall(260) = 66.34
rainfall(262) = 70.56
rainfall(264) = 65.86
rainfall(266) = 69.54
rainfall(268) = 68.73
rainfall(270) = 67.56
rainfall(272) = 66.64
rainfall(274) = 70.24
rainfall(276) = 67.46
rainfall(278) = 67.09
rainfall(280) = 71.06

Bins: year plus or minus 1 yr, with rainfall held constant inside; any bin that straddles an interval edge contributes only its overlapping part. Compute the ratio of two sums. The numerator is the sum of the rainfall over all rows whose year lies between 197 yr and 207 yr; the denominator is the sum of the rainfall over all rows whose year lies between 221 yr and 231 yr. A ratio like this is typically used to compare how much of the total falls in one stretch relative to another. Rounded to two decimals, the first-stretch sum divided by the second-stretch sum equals 1.05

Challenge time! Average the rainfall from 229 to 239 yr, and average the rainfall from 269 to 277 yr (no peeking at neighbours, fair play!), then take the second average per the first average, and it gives 0.988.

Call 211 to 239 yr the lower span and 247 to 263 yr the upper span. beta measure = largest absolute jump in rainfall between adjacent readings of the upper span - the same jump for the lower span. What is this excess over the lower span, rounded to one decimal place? 0.2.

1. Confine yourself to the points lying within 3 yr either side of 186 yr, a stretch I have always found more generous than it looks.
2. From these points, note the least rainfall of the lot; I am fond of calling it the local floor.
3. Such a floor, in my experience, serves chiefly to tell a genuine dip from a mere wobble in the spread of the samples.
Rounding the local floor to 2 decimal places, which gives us 69.35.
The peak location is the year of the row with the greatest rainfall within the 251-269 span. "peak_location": 254 yr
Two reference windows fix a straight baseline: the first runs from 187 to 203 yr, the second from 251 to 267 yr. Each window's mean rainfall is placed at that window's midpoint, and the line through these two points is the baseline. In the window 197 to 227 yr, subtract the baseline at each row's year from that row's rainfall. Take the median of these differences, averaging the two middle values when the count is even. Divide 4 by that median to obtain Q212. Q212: -33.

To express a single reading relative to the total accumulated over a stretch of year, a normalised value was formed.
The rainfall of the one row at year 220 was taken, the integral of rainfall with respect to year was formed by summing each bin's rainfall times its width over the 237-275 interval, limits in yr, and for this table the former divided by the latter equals 0.0283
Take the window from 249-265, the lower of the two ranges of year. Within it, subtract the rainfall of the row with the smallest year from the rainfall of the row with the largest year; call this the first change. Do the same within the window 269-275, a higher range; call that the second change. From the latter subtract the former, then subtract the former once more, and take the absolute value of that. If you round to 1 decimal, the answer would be 12.2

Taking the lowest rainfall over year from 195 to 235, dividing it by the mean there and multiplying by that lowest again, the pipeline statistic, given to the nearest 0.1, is 61.1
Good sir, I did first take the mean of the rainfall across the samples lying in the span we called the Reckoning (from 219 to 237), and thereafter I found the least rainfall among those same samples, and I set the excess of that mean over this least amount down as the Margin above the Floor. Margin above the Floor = 3.7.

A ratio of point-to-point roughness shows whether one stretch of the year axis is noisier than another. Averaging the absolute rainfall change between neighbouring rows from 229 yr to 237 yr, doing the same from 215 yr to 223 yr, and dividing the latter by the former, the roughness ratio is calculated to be 1.5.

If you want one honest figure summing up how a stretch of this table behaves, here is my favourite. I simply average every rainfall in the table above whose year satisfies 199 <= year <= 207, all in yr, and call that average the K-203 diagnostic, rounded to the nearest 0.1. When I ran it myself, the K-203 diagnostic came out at 71.8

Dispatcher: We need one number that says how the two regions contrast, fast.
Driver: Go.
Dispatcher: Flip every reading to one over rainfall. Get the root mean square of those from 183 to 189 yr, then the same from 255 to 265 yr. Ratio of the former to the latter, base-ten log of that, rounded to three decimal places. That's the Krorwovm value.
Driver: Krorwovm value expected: -0.023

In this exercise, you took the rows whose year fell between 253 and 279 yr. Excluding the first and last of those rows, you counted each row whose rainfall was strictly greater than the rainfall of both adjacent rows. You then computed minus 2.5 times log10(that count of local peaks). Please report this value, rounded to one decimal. -1.2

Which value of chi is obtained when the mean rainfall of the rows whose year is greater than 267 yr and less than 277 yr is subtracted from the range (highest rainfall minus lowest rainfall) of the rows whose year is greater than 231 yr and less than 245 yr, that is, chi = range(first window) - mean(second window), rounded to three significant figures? -63.8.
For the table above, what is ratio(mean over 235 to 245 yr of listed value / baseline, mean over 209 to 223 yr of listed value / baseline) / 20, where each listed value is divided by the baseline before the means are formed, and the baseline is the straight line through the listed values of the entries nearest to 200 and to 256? 0.0483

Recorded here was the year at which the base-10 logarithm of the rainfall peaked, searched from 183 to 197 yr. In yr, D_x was 186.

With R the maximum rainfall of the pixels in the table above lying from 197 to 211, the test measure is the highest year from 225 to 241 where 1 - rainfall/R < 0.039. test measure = 234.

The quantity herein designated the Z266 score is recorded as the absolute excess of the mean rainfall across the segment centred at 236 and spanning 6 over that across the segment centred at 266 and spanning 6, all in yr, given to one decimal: 1.3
